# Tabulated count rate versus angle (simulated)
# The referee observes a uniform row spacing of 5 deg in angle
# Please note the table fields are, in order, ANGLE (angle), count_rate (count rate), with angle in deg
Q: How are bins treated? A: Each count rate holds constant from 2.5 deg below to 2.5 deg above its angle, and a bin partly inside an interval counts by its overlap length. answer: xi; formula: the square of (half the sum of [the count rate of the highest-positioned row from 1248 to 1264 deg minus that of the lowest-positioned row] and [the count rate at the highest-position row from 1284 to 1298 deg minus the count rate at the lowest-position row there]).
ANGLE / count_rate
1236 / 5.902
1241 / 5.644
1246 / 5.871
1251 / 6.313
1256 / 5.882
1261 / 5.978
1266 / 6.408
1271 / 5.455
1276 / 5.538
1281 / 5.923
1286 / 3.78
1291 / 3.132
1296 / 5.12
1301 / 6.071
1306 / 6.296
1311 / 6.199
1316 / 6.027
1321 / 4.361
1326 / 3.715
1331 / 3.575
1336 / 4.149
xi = 0.25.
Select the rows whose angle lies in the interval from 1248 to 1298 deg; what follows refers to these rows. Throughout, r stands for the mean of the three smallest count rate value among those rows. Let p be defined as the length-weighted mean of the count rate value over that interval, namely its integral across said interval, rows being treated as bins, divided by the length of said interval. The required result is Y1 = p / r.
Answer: 1.34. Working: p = 5.4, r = 4.0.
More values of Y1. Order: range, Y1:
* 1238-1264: 1.03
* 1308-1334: 1.23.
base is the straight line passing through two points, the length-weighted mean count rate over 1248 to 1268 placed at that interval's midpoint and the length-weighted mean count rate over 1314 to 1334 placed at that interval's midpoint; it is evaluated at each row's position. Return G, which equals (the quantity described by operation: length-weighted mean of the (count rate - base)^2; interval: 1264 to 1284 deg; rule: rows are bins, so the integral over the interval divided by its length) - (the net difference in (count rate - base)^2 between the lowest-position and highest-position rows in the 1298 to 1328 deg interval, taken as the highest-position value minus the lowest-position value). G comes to 1.0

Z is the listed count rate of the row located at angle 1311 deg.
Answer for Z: 6.199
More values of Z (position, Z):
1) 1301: 6.071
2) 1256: 5.882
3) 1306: 6.296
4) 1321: 4.361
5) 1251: 6.313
